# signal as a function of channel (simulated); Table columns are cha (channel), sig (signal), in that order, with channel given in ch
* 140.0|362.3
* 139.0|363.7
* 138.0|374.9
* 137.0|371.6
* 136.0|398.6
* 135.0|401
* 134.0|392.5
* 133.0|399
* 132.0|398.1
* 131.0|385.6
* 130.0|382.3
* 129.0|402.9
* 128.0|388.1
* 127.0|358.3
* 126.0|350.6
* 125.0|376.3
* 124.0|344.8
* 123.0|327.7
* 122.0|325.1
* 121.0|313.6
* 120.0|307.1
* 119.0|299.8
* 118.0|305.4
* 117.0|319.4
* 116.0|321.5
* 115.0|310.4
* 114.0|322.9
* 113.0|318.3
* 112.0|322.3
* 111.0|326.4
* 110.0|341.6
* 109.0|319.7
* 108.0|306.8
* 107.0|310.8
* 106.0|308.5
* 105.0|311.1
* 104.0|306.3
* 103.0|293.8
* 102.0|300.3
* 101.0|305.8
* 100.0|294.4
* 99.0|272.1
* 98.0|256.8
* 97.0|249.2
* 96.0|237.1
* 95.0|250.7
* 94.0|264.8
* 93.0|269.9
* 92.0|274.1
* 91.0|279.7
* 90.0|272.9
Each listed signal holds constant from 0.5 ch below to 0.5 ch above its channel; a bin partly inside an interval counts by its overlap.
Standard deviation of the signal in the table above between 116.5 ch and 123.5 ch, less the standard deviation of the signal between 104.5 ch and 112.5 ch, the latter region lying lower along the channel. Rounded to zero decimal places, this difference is -1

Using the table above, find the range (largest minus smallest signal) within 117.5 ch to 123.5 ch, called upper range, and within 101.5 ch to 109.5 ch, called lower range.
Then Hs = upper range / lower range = 1.1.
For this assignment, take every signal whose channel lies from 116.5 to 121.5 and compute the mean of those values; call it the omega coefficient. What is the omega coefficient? 309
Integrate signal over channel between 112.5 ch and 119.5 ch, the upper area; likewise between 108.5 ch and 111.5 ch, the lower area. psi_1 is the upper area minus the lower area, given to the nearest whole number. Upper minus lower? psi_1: 1210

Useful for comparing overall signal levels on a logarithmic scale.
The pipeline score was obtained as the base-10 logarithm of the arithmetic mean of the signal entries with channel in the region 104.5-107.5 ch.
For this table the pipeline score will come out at 2.492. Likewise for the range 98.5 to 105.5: 2.474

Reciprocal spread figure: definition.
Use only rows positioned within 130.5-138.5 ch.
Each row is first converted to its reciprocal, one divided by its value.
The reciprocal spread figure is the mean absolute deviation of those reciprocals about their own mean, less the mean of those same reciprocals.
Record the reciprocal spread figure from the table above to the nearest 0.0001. -0.0025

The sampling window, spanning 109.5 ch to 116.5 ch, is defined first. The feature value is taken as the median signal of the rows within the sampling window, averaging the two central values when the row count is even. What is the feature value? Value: 322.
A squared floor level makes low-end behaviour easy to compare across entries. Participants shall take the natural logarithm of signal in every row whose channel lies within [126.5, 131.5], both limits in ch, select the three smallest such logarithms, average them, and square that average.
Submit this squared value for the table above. 35.1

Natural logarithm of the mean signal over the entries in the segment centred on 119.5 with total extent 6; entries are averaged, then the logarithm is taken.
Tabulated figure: 5.74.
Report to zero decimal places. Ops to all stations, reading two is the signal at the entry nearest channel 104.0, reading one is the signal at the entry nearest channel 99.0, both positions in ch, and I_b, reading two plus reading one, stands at 578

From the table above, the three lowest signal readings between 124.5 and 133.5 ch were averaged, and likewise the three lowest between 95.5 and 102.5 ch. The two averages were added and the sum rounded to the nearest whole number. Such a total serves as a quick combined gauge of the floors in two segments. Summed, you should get 609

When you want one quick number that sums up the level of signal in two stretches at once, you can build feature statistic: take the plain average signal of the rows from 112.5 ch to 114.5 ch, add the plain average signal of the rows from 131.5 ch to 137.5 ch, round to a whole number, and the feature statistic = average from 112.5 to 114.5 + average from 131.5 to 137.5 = 714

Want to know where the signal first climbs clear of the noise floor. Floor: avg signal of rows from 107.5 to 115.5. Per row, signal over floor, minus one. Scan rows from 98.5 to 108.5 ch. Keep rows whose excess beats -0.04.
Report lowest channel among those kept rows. 105.0 ch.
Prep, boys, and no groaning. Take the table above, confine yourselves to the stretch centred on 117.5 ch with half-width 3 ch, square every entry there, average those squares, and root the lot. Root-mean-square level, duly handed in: 311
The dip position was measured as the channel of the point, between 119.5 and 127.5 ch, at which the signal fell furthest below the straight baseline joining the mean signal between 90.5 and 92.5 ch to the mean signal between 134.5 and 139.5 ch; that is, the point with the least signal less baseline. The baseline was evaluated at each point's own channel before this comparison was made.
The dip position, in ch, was 120.0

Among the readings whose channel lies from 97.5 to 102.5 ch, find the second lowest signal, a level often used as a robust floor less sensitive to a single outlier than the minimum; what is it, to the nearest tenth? 272.1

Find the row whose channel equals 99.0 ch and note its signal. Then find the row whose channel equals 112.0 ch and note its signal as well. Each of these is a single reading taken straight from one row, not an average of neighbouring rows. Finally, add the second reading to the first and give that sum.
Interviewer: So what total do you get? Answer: 594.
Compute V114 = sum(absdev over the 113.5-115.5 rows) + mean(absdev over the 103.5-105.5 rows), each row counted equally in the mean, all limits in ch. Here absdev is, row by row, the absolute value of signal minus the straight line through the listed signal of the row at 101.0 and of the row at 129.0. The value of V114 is 81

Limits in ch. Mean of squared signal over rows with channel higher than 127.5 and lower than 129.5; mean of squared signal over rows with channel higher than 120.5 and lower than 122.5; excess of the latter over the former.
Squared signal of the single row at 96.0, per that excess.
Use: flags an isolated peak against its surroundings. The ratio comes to -1.0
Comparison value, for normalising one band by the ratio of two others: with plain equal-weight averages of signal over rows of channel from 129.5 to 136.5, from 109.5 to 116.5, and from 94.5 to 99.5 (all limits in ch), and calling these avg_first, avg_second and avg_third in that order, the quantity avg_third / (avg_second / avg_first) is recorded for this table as 308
